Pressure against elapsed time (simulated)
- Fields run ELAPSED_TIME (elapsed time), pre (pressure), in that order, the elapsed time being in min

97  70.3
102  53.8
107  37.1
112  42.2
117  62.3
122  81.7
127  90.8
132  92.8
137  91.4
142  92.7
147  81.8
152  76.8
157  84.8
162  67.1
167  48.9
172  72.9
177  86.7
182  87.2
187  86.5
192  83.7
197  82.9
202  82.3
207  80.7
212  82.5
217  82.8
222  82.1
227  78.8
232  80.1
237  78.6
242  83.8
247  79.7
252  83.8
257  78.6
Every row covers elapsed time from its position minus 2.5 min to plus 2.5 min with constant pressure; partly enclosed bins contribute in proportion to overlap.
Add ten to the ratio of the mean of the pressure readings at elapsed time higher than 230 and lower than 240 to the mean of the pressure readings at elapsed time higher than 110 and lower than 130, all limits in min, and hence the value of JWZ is 11.1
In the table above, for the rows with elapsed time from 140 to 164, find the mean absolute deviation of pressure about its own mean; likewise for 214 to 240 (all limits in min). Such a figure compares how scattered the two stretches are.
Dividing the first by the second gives 4.4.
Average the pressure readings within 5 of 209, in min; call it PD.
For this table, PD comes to 81.6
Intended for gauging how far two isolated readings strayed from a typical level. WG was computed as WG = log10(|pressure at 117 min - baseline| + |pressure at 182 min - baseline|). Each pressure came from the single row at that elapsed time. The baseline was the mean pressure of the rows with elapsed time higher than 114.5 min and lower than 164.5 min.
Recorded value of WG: 1.4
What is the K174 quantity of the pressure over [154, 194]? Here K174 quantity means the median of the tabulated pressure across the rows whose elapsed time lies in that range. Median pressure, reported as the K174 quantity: 84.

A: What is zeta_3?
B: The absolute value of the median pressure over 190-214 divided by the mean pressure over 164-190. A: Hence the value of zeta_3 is 1.08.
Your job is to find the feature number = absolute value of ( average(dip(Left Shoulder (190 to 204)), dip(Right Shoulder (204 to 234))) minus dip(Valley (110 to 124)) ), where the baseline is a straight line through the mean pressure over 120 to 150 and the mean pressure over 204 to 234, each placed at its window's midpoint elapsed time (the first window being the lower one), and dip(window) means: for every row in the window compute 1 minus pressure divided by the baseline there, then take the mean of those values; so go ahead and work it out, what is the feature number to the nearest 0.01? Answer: 0.31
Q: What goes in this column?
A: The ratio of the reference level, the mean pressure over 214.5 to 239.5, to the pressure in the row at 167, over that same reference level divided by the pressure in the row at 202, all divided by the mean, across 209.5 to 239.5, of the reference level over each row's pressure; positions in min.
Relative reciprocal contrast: 1.69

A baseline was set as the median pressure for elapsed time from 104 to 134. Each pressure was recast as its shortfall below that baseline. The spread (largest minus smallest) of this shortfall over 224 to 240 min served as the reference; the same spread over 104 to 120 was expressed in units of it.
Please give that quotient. 17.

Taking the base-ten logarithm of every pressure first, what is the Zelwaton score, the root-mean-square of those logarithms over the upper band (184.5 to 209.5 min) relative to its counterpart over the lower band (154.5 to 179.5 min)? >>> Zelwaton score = 1.04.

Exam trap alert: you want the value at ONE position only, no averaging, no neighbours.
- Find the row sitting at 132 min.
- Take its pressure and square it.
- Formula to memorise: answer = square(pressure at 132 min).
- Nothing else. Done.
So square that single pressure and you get 8612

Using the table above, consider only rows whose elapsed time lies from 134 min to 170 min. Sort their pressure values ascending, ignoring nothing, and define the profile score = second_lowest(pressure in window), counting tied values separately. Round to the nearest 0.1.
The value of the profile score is 67.1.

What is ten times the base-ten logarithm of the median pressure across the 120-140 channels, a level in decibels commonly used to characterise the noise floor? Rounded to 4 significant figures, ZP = 19.60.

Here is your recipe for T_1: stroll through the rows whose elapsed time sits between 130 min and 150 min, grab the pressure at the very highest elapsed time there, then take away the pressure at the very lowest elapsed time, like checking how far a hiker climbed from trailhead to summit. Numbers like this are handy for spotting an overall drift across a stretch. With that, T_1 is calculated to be -11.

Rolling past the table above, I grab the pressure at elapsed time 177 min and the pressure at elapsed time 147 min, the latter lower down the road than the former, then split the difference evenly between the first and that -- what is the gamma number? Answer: 84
